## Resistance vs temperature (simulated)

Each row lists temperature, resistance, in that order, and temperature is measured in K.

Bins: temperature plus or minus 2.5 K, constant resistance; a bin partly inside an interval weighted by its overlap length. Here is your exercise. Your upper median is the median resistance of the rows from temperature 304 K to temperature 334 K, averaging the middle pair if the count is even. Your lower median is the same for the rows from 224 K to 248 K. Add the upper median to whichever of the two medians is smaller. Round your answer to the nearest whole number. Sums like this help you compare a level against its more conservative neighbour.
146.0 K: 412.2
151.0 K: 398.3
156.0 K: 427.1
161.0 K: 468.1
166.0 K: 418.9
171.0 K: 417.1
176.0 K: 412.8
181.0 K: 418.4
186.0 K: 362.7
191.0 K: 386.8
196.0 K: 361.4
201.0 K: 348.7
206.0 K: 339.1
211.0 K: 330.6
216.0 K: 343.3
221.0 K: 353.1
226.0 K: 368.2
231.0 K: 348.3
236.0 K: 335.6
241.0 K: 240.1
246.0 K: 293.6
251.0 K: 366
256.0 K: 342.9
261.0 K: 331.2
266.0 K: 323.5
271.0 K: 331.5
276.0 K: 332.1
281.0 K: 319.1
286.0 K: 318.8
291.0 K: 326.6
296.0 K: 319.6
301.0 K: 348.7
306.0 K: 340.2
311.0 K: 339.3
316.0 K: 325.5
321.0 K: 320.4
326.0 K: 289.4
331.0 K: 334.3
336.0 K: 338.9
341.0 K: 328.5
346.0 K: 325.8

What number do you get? 660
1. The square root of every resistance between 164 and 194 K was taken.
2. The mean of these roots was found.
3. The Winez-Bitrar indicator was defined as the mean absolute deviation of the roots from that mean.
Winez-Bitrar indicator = 0.5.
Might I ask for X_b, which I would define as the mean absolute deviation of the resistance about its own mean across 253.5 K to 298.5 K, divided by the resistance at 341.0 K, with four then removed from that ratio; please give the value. -3.98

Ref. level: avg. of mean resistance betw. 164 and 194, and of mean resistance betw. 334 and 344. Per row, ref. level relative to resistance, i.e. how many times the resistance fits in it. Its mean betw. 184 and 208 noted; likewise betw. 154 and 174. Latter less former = -0.17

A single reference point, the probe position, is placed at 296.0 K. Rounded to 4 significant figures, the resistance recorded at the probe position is 319.6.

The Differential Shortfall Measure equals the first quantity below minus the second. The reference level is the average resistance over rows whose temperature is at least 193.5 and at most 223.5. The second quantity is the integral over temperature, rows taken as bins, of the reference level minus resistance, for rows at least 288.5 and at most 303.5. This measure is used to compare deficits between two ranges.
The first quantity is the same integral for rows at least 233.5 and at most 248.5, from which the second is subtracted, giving 628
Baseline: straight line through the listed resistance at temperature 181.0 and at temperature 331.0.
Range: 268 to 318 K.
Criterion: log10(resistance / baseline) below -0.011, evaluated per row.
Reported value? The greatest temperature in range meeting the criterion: 316.0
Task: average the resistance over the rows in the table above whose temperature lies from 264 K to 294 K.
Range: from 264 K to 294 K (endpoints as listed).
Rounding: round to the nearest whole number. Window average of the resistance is 325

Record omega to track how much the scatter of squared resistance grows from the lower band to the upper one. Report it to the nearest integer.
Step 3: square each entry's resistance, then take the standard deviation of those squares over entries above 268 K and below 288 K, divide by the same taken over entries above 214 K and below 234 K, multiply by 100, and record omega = 63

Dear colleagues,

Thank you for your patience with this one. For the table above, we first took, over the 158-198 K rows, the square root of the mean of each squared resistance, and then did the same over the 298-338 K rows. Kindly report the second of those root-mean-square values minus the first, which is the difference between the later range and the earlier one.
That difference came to -77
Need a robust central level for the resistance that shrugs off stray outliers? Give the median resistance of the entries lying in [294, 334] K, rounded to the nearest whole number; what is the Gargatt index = 330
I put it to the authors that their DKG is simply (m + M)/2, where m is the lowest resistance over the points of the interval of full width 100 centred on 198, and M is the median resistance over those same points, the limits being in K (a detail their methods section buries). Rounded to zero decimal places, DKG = 301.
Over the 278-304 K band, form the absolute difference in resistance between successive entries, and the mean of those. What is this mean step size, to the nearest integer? 11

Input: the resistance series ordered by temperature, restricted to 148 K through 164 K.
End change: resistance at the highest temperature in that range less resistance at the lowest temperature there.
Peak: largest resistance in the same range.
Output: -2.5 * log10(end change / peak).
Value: 2.1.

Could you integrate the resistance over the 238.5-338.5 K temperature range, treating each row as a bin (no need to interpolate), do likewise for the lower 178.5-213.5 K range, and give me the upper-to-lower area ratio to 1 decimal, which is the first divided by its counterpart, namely 2.5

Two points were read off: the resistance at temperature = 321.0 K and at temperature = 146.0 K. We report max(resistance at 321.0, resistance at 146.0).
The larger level 412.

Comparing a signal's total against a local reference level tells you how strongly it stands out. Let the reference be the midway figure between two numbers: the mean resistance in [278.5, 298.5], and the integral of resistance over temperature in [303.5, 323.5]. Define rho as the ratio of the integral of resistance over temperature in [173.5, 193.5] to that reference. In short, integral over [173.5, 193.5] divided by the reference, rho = 2.28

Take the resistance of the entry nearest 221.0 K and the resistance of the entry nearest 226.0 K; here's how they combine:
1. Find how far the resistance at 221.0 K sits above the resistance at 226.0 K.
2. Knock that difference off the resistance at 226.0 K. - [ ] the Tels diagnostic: 383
